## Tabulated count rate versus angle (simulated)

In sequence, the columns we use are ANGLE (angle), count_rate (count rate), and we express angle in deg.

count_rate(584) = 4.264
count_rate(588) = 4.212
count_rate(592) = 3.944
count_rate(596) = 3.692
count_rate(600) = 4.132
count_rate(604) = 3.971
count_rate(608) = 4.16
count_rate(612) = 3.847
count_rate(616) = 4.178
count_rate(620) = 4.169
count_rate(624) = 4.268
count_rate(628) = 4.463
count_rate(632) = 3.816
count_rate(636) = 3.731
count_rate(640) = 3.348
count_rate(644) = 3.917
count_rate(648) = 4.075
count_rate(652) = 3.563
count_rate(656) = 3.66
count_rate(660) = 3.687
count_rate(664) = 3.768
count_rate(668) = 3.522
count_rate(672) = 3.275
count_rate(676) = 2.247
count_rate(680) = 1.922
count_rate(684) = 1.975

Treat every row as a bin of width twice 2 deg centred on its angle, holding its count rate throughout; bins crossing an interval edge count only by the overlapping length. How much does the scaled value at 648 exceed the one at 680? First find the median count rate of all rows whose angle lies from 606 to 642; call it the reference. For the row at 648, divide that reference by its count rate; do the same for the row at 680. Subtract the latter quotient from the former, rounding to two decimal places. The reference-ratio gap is -1.14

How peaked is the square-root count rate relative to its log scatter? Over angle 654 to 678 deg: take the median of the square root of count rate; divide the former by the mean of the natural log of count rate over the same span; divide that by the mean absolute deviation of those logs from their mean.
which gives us 12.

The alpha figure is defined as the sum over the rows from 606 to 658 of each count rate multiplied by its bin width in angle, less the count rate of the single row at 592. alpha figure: 201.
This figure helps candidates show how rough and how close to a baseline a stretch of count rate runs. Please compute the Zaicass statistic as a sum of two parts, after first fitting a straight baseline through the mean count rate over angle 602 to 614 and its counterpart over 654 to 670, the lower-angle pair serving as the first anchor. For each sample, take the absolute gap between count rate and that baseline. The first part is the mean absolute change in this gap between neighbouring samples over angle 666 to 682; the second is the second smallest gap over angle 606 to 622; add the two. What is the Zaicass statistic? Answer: 0.68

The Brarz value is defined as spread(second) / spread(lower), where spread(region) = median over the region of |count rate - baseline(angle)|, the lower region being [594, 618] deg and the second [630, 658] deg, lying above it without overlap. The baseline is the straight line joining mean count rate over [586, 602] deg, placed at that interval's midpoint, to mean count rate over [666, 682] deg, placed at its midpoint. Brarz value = 1.90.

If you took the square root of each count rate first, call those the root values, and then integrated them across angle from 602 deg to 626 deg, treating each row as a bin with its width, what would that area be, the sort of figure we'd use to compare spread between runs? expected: 48.6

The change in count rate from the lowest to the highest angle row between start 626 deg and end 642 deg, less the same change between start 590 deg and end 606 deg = -1.1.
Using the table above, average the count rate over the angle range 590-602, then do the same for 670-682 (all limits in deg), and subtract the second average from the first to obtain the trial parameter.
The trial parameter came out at 1.44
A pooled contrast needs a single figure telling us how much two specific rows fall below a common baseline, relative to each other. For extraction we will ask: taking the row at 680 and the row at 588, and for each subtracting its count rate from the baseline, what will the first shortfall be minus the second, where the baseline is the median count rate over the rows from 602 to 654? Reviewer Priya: 2.3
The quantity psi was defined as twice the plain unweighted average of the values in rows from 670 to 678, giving 5.52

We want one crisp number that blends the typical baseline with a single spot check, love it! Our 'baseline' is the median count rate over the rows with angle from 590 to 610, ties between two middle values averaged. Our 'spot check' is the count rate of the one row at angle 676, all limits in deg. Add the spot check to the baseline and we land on 6.2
